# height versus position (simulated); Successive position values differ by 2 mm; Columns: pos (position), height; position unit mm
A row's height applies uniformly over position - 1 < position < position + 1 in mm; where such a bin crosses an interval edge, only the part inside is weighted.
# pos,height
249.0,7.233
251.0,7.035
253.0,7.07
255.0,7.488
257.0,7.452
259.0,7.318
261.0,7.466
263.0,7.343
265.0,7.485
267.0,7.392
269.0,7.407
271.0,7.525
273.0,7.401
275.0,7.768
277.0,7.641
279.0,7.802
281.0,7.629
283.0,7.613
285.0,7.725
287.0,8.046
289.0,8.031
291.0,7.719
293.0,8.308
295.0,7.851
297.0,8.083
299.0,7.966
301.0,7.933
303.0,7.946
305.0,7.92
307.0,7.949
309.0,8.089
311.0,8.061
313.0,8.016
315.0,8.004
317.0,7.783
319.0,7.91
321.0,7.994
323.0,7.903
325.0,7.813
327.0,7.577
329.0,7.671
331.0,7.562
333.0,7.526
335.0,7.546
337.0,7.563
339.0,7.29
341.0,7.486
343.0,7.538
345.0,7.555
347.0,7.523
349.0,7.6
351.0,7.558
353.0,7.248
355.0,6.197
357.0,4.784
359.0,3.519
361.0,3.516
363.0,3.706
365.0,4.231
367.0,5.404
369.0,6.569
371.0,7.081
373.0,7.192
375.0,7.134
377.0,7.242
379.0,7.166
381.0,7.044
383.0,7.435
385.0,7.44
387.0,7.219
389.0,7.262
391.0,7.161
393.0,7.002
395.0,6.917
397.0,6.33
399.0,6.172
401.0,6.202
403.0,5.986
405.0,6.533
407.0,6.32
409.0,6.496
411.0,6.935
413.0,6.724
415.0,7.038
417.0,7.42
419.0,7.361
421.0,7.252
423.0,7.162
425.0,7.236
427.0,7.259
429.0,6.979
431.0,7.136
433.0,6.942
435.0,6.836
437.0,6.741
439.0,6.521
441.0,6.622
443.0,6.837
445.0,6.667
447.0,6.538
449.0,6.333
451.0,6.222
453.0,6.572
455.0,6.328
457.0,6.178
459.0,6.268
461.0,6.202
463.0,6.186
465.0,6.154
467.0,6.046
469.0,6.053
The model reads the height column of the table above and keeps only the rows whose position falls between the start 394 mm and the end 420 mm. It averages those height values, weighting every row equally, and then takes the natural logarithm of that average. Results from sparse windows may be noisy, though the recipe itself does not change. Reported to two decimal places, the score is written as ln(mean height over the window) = 1.89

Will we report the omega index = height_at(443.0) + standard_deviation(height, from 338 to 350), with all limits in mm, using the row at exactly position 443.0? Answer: 6.9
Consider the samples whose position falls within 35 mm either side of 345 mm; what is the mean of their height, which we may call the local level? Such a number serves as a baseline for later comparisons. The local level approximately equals 6.93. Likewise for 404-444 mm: 6.92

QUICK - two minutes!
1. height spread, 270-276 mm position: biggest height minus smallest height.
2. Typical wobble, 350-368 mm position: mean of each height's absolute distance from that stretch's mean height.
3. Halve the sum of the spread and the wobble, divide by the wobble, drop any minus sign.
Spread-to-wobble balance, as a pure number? 0.6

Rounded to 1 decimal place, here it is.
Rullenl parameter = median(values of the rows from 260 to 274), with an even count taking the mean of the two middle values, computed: 7.4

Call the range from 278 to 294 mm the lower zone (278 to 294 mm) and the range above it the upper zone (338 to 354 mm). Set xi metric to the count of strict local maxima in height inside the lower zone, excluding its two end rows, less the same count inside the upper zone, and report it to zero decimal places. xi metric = -1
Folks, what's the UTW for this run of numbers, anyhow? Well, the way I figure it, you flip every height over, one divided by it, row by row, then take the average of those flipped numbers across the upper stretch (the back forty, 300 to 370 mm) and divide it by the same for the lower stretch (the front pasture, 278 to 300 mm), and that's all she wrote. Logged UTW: 1.189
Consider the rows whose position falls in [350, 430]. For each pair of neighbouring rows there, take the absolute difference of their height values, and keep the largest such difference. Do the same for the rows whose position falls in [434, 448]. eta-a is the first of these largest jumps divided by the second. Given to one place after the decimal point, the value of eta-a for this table 6.4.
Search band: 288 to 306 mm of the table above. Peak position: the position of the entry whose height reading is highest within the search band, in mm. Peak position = 293.0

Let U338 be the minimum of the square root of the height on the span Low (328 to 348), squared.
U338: 7.3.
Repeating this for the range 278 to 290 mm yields 7.6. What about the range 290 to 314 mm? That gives 7.7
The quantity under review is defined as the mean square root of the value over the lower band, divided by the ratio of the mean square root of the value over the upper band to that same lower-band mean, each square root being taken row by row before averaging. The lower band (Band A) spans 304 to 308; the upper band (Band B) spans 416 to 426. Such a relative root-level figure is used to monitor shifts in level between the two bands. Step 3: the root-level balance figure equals 2.94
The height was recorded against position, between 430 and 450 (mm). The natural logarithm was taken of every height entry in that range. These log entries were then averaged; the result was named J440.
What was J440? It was 1.90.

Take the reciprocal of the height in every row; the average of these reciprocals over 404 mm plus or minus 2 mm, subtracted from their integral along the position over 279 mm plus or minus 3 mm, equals 0.62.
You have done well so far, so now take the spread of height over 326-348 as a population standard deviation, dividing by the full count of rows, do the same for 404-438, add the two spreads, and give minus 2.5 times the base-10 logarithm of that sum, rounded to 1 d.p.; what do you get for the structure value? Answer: 1.0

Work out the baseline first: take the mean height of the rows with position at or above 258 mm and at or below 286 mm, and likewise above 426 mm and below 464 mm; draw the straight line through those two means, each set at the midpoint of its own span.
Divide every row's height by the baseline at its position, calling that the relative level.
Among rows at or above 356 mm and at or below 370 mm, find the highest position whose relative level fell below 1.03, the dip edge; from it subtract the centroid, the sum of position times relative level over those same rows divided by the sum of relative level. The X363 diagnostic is 5.4 mm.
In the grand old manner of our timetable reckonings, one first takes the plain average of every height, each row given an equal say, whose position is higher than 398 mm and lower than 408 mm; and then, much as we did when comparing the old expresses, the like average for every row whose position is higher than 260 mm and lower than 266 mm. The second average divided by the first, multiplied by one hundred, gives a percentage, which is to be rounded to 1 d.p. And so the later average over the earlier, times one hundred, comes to 119.0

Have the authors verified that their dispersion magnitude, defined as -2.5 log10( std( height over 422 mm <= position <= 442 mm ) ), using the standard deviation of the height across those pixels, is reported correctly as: 1.5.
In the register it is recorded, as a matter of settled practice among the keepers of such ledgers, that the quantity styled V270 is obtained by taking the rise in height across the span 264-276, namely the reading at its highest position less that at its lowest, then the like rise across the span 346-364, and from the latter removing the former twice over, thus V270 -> -4.4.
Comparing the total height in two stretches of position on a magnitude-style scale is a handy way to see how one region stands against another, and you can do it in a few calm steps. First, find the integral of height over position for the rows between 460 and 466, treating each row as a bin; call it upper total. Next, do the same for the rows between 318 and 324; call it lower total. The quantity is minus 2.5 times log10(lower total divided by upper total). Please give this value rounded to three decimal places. -0.271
